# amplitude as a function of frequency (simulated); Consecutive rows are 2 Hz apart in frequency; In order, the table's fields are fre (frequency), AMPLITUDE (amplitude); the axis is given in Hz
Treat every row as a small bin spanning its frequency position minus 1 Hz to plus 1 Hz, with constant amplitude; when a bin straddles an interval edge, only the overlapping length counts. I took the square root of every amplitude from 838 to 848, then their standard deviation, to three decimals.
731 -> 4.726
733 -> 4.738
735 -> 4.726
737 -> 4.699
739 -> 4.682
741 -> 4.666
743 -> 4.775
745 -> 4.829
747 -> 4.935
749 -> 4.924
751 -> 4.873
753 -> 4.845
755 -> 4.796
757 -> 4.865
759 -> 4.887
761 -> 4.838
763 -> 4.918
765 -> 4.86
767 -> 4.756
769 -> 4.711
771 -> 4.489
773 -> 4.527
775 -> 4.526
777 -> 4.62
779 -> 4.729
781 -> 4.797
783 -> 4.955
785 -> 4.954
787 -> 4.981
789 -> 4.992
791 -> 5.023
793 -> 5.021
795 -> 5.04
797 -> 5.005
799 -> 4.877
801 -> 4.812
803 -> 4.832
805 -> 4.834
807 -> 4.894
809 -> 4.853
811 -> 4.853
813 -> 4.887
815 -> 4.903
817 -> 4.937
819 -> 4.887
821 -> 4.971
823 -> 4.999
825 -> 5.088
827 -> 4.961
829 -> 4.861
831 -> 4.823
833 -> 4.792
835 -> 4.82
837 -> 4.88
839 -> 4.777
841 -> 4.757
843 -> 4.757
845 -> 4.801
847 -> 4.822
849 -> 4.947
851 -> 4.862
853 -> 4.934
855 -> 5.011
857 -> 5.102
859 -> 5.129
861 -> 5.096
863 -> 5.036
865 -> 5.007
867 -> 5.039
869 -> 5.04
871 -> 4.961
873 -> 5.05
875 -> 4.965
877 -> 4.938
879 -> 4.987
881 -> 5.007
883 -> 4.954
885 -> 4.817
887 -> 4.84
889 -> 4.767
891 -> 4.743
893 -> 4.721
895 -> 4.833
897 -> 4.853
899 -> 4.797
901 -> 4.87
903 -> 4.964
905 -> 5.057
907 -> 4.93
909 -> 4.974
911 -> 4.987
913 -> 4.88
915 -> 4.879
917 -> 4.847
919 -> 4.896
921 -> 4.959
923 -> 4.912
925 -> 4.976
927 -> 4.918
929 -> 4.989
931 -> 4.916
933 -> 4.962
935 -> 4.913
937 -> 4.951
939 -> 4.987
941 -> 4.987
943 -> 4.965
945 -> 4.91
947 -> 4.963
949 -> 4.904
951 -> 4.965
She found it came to 0.006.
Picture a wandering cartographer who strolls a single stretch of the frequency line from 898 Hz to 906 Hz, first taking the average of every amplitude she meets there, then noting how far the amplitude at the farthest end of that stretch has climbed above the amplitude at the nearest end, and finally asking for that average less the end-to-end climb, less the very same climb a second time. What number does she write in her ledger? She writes 4.4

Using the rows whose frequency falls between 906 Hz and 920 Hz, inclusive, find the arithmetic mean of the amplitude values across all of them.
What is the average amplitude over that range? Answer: 4.91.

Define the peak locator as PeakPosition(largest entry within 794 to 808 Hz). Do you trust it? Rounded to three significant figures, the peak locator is 795 Hz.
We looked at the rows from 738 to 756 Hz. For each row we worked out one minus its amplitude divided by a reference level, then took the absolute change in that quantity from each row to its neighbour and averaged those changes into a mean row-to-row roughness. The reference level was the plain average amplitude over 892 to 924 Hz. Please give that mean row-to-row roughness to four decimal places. 0.0108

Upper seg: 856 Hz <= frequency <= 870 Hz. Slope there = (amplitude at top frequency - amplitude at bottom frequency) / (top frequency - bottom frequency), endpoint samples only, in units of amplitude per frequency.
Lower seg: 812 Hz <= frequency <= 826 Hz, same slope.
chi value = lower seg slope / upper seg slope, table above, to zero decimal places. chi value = -3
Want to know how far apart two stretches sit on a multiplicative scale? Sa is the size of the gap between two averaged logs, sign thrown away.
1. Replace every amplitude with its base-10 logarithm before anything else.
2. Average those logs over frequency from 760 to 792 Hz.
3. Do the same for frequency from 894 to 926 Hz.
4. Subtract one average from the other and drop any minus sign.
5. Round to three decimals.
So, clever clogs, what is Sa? 0.011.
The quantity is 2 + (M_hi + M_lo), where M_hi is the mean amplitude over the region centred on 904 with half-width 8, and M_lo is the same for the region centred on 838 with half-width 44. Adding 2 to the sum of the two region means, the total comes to 11.9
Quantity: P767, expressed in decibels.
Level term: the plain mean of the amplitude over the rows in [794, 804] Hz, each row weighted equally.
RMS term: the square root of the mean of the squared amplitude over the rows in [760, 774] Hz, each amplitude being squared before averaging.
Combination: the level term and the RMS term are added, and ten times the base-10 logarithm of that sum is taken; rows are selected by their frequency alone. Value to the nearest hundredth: 9.84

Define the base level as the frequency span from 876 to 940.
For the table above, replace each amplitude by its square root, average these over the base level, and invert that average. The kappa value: 0.451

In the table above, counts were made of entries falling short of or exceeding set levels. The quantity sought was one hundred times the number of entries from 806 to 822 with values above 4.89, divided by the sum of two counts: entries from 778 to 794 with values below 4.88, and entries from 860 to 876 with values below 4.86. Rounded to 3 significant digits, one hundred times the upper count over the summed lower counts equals 200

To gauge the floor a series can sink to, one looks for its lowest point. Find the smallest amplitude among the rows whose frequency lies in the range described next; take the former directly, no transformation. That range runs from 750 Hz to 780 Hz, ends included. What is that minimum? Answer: 4.489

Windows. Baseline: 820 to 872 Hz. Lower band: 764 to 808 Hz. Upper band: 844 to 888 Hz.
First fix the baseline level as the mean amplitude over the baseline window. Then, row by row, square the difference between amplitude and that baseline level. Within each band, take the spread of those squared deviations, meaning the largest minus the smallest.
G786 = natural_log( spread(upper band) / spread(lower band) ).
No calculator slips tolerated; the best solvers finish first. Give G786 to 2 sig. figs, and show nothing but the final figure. -1.6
